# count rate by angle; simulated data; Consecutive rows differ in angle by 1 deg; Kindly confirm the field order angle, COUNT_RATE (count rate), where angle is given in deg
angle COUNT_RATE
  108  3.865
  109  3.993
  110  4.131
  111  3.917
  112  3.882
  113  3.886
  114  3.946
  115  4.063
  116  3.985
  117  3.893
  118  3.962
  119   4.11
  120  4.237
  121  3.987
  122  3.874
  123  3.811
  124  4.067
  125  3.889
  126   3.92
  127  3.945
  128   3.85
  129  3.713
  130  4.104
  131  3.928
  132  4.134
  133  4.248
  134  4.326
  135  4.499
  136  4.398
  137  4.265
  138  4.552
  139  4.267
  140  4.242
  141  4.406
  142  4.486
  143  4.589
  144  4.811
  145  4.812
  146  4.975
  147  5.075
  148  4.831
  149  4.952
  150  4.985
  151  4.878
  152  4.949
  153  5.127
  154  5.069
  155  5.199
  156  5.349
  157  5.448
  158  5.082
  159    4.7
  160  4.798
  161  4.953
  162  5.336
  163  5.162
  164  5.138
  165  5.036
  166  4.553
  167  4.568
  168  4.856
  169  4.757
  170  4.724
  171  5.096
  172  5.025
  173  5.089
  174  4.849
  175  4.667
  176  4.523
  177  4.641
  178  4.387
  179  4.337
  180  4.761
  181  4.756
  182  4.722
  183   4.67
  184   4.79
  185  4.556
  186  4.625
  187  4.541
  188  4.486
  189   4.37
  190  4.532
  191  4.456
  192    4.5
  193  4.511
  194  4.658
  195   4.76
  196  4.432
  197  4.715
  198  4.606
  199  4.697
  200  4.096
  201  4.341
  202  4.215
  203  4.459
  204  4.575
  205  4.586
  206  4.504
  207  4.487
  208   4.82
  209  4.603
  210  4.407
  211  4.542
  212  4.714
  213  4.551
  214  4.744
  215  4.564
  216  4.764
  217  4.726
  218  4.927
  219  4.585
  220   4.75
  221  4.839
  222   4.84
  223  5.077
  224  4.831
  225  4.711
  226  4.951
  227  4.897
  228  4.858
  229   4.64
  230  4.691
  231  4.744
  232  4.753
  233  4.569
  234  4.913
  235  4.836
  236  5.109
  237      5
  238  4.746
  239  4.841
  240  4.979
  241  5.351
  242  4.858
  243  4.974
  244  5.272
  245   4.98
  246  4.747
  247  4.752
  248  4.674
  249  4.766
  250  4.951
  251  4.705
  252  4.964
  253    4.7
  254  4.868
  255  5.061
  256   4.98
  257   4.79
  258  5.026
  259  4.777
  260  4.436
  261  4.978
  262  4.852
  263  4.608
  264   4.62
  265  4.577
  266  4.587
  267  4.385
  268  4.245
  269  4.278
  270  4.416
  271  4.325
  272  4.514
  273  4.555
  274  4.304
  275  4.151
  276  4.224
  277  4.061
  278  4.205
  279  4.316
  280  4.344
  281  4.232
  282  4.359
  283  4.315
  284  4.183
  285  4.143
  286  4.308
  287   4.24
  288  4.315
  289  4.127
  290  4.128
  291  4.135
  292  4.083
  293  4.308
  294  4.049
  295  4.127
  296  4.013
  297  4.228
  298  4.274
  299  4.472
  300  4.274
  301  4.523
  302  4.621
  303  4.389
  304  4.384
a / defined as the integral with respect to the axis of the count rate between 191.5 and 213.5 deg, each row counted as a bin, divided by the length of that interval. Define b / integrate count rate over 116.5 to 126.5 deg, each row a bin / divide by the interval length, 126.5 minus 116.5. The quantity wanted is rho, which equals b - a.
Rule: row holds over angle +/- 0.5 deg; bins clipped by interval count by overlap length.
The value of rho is -0.6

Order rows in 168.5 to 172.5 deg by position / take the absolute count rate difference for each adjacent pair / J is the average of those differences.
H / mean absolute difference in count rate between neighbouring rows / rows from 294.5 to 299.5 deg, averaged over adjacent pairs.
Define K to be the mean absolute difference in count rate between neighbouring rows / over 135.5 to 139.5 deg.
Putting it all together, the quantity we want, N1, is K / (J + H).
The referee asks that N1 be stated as 0.78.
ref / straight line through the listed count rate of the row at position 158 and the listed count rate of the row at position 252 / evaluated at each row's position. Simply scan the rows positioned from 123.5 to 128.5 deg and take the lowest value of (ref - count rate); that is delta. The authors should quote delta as 1.1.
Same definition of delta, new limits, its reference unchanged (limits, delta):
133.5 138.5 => 0.6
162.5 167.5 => -0.1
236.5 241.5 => -0.4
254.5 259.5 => -0.1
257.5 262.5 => -0.1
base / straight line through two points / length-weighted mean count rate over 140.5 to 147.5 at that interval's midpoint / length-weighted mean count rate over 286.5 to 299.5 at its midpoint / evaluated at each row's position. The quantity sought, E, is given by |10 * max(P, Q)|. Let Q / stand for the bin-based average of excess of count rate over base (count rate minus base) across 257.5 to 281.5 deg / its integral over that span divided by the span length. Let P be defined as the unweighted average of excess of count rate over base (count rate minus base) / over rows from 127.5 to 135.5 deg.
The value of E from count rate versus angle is 2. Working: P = -0.68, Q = 0.18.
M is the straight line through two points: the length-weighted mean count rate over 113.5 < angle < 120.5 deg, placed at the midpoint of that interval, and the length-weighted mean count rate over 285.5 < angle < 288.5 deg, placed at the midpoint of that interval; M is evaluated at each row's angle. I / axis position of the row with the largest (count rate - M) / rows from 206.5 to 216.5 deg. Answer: 208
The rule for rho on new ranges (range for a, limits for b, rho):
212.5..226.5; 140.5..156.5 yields 0.1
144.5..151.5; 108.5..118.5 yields -1.0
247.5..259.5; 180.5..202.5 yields -0.3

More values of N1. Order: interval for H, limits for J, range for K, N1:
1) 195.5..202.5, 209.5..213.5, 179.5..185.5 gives 0.22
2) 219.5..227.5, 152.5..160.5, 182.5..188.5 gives 0.35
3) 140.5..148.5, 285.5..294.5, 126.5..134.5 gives 0.71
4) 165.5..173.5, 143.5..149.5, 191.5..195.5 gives 0.33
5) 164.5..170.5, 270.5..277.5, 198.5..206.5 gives 0.62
